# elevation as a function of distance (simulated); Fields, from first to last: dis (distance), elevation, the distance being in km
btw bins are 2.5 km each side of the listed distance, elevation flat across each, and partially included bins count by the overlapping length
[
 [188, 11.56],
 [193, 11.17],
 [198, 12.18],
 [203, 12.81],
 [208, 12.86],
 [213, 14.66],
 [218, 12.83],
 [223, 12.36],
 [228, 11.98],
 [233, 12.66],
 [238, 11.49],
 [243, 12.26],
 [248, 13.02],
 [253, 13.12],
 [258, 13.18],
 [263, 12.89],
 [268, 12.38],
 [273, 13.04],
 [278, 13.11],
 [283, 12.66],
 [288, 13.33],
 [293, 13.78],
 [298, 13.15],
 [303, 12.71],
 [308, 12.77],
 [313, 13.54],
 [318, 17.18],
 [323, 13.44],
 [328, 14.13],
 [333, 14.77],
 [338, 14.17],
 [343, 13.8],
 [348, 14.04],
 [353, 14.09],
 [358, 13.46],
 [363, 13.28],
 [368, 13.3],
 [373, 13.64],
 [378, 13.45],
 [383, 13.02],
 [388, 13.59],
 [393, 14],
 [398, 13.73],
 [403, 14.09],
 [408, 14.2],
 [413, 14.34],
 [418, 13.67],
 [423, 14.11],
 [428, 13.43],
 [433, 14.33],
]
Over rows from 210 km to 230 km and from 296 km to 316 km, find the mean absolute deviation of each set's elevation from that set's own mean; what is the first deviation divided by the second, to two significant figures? 2.8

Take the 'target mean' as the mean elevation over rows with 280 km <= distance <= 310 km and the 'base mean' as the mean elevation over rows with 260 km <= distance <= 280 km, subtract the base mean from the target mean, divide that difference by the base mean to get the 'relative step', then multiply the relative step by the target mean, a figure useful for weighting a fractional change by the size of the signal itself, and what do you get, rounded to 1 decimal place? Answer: 0.2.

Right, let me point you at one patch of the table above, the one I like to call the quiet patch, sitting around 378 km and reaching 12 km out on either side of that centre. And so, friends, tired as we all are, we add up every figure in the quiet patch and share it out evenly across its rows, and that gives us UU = 13.4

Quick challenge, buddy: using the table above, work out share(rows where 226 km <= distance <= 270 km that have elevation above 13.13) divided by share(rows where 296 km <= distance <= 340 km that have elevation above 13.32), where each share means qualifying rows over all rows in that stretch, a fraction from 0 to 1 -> 0.17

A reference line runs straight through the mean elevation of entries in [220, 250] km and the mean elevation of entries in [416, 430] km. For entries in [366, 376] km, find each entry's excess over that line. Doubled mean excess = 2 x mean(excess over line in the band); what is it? 0.3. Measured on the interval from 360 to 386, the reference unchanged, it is 0.0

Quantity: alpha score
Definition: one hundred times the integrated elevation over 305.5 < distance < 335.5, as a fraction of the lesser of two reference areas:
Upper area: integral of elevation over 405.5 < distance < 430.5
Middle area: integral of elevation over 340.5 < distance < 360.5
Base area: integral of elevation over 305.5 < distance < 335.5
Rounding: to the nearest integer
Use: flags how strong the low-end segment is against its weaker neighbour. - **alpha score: 155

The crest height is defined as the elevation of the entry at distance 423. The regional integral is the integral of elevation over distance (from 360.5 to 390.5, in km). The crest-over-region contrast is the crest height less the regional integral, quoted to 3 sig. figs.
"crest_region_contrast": -387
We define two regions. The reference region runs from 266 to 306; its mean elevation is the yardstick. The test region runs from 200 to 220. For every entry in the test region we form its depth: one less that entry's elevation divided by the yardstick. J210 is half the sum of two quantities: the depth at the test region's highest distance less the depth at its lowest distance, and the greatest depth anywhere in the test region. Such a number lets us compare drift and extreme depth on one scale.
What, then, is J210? 0.007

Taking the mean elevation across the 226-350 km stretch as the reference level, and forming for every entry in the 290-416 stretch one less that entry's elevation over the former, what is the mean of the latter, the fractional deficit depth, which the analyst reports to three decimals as -0.039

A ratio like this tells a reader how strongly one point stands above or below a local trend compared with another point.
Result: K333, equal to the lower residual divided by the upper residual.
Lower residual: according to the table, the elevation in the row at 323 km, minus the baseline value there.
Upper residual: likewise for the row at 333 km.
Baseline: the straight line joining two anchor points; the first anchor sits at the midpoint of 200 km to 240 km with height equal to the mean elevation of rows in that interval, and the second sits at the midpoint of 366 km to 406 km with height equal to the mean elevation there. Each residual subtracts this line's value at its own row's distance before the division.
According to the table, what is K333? 0.12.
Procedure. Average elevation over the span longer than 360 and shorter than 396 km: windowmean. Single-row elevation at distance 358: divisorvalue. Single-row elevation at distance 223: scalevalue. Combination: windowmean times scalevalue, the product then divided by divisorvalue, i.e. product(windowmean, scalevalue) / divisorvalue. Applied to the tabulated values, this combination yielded 12.4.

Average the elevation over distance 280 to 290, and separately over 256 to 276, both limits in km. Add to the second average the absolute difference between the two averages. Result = 13.0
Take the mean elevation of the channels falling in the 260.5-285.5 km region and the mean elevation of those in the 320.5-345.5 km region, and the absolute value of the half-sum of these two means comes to 13.4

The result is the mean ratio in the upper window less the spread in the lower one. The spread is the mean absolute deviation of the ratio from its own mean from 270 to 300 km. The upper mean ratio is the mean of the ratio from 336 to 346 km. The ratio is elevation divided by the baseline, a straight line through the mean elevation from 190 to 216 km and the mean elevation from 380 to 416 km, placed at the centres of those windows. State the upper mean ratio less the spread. 1.017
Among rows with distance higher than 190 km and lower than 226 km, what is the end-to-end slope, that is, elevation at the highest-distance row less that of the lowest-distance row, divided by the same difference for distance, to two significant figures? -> 0.040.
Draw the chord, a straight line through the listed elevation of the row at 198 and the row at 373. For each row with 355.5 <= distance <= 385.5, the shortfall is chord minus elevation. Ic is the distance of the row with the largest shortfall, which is 383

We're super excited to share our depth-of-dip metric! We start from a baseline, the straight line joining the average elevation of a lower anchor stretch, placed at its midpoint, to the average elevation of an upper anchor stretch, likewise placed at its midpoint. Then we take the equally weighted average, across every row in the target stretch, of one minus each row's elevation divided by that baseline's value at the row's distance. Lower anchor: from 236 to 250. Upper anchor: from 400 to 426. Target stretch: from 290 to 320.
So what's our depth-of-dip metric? -0.07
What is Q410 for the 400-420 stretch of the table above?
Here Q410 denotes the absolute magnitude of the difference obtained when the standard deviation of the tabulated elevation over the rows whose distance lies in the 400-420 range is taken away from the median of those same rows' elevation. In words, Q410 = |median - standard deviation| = 13.9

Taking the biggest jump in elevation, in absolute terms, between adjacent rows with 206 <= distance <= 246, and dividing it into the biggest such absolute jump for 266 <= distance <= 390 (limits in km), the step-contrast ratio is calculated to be 2.0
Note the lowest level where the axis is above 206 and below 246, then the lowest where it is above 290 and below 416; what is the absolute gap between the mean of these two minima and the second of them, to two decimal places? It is 0.61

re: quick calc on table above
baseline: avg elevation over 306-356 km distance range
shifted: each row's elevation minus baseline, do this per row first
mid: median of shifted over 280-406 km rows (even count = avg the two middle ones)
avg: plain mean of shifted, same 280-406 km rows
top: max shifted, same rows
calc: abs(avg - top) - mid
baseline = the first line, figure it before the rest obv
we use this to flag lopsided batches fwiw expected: 4.1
